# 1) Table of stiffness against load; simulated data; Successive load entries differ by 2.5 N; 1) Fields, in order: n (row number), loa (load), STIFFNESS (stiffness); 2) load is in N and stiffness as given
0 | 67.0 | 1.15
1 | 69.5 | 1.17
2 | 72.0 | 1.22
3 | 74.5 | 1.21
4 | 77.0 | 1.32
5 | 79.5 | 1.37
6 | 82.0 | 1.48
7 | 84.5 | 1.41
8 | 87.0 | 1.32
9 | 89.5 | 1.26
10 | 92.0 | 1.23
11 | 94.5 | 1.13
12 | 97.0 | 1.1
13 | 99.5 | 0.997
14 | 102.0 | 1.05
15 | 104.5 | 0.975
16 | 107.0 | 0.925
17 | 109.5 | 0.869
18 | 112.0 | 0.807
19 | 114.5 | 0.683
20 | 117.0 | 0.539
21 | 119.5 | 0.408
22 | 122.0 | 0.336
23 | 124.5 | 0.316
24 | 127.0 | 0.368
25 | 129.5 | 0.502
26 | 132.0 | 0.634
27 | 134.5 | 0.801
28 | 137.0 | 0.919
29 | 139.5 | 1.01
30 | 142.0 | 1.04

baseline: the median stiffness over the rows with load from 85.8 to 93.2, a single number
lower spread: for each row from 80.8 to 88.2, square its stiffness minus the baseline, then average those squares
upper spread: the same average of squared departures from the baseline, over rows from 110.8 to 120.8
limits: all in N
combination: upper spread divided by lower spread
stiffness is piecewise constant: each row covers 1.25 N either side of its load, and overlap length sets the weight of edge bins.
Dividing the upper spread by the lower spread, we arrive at 18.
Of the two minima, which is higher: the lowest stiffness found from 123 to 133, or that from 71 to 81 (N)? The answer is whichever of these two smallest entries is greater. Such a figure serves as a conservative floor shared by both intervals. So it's 1.21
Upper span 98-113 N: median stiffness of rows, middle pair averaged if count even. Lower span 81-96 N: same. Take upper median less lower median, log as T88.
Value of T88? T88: -0.3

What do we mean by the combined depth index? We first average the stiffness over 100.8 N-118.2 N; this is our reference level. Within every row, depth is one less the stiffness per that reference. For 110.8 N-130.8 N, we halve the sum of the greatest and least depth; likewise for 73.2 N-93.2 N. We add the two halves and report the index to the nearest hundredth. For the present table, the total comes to -0.28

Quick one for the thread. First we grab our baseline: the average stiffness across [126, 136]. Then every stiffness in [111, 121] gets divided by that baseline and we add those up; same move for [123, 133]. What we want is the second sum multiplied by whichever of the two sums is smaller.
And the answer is 10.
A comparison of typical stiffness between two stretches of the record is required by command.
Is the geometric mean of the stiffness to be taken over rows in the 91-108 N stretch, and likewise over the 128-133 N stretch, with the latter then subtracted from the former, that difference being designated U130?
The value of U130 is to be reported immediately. 0.49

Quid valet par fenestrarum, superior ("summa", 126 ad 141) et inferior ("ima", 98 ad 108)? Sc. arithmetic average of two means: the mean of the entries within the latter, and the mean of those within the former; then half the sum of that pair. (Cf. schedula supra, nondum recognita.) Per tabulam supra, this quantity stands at 0.85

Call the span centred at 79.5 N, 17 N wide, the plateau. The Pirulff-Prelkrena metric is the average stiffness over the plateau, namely 1.3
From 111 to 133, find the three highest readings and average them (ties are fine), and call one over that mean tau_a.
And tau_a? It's 1.41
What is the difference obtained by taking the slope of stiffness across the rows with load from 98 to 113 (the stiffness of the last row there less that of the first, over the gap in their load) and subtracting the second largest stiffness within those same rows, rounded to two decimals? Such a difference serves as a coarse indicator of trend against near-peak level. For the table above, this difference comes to -1.01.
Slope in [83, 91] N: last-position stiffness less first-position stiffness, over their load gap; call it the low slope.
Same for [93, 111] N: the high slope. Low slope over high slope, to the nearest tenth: 1.7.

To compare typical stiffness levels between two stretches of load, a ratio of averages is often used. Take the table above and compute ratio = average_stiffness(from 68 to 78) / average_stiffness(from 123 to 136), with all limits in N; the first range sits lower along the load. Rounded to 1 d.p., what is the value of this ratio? 2.3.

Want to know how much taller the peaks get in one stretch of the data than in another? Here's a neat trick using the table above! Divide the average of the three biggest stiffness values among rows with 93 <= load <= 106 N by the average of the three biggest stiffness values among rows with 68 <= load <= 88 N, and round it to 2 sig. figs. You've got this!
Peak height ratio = 0.77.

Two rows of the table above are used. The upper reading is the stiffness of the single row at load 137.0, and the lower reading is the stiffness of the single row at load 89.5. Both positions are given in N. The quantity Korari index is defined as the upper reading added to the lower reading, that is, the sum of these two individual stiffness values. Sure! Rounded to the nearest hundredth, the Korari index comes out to 2.18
